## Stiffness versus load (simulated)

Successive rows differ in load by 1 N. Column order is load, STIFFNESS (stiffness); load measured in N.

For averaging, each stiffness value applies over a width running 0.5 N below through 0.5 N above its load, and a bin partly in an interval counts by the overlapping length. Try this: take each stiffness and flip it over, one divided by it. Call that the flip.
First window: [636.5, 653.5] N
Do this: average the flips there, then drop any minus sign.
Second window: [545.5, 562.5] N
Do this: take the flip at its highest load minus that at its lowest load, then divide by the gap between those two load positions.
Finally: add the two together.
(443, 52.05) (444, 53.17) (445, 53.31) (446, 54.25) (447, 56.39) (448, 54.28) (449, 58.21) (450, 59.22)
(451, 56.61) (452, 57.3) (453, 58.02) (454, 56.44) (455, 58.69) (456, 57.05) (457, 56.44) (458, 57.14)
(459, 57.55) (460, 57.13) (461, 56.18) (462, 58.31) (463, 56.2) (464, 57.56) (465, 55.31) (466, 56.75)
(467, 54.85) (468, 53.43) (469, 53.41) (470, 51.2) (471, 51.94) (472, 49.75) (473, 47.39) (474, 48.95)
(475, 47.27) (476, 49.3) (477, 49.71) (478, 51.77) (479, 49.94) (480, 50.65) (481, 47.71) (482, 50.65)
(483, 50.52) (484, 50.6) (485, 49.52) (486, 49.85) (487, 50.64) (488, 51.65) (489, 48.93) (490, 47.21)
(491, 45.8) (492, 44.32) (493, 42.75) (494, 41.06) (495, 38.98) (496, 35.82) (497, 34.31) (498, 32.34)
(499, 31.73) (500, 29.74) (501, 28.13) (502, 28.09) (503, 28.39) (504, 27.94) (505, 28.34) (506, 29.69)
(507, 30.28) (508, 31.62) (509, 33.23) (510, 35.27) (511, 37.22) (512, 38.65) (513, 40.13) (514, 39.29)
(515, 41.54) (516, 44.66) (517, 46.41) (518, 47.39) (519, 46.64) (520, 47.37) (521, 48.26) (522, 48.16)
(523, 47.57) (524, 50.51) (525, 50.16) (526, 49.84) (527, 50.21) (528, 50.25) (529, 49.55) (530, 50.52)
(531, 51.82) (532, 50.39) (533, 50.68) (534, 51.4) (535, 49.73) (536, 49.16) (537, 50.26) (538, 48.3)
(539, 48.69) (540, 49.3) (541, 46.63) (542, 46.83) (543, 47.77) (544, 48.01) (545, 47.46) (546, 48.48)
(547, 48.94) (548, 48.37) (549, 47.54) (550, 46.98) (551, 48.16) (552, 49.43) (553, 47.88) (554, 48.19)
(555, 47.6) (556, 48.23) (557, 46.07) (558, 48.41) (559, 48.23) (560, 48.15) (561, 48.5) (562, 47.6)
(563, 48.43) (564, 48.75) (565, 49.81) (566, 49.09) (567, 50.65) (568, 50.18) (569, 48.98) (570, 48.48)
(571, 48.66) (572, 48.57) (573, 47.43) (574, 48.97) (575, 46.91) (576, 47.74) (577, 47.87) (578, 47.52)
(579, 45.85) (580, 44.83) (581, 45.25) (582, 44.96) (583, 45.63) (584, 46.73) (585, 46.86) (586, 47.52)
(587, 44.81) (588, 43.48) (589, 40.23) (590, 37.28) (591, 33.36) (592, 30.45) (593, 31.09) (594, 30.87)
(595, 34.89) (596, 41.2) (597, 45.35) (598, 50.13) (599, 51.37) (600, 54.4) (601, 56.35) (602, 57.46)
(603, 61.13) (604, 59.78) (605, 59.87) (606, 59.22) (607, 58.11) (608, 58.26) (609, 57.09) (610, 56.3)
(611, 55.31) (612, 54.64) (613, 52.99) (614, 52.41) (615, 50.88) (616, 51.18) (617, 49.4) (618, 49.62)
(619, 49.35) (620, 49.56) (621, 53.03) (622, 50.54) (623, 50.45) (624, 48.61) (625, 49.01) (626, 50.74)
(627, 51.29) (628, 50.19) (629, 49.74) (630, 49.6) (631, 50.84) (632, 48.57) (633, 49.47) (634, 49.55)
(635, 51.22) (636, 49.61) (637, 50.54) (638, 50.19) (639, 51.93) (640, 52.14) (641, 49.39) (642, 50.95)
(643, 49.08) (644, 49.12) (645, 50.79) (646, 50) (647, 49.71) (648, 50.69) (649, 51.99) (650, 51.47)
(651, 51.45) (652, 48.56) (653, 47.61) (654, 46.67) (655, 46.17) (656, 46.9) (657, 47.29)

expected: 0.0199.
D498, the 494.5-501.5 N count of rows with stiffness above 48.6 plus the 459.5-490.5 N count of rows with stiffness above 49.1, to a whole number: 25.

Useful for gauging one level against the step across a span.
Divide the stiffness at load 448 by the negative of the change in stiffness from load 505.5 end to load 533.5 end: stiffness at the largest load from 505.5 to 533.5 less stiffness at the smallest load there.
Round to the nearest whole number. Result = -3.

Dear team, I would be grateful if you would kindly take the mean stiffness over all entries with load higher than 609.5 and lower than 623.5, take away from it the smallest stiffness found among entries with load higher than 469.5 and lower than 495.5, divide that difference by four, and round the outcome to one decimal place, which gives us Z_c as 3.2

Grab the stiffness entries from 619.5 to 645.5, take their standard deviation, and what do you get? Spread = 1.1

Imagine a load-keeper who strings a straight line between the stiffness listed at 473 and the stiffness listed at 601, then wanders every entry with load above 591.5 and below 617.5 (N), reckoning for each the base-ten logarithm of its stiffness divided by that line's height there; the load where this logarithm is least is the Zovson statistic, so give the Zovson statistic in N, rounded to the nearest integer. 592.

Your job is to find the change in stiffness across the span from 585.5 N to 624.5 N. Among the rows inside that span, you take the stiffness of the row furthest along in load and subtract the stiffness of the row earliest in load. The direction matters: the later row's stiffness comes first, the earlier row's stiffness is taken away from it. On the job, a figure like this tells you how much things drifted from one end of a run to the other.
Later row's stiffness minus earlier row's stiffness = 1.1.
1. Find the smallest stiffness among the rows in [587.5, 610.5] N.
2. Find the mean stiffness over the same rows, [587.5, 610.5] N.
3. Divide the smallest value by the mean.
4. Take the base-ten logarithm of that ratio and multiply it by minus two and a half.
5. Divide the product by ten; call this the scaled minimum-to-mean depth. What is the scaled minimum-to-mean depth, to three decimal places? 0.050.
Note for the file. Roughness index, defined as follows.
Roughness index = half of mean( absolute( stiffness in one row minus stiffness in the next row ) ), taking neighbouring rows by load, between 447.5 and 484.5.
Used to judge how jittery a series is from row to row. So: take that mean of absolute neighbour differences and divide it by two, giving 0.75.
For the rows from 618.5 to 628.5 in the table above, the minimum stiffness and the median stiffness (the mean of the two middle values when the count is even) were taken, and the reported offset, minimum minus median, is -2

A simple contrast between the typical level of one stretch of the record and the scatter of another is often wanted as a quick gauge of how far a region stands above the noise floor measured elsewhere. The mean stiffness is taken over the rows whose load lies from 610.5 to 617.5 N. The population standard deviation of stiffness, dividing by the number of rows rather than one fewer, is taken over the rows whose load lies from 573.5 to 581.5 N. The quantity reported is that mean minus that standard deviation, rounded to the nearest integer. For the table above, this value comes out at 51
